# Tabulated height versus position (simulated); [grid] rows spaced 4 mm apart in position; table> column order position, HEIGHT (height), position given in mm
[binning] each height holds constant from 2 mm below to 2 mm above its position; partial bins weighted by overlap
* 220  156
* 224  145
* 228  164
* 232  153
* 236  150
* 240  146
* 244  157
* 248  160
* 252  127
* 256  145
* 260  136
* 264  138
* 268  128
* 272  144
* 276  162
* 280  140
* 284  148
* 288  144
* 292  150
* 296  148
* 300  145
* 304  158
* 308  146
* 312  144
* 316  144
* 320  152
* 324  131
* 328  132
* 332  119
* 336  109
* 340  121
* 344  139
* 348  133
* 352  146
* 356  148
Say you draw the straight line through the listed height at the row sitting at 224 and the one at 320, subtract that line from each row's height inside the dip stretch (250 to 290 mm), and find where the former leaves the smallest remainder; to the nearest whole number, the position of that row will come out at 268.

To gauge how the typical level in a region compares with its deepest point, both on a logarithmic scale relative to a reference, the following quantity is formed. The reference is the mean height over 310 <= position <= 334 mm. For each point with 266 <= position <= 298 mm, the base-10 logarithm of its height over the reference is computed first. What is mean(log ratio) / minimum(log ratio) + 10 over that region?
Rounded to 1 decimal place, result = 9.1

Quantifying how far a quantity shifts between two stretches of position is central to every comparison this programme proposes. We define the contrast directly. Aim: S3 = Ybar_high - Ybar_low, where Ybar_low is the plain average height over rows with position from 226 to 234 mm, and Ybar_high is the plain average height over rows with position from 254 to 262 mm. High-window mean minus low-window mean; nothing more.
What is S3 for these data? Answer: -18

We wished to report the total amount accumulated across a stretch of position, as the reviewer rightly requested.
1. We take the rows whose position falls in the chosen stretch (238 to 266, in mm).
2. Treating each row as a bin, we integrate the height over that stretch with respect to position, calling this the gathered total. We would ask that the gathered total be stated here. 4036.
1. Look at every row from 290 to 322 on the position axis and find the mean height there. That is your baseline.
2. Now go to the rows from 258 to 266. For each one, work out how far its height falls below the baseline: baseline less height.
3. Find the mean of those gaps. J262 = 11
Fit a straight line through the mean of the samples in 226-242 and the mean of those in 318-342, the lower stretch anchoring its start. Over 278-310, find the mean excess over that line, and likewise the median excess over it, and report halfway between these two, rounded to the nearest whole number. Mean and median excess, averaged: 10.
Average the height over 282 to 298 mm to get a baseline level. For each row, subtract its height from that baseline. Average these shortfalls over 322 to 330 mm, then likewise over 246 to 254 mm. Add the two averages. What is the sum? 20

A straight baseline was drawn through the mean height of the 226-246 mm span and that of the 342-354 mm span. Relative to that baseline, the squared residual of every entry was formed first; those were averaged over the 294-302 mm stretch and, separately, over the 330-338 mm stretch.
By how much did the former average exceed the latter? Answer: -759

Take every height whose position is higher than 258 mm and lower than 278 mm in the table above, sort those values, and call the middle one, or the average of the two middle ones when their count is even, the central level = 138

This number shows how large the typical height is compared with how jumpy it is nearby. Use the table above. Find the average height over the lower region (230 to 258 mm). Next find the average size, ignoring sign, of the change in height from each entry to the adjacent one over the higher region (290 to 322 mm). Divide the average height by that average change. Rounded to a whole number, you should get 26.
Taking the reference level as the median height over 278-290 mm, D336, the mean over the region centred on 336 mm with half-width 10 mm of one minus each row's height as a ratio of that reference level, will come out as 0.14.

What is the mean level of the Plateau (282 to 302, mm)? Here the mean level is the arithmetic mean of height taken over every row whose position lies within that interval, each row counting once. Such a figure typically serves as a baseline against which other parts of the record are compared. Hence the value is 147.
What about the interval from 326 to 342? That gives 120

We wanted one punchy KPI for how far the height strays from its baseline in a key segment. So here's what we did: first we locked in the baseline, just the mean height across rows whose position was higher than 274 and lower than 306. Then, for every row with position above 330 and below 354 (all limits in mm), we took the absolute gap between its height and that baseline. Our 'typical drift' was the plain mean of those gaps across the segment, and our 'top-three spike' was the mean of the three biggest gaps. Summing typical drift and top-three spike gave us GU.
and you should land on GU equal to 54.6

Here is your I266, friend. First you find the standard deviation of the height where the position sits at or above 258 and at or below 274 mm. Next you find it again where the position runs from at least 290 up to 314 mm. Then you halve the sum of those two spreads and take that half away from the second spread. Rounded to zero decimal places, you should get -1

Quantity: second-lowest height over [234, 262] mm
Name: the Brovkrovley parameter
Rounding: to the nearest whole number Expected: 136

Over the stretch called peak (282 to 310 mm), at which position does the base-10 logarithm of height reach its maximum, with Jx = 304 mm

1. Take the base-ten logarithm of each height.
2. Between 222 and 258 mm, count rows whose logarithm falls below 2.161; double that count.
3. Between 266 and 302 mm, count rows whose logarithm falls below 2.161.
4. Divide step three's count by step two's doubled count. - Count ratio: 2.0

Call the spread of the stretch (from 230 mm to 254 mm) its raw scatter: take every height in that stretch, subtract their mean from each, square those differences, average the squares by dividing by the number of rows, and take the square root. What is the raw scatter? 10.8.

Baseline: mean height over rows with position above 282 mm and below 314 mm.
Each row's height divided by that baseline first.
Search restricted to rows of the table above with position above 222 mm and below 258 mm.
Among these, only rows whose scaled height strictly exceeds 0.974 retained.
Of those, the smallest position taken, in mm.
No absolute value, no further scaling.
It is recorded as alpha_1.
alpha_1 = 224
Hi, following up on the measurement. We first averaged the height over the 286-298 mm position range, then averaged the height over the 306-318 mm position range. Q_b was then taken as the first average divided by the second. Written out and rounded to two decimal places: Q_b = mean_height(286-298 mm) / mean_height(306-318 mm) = 1.02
